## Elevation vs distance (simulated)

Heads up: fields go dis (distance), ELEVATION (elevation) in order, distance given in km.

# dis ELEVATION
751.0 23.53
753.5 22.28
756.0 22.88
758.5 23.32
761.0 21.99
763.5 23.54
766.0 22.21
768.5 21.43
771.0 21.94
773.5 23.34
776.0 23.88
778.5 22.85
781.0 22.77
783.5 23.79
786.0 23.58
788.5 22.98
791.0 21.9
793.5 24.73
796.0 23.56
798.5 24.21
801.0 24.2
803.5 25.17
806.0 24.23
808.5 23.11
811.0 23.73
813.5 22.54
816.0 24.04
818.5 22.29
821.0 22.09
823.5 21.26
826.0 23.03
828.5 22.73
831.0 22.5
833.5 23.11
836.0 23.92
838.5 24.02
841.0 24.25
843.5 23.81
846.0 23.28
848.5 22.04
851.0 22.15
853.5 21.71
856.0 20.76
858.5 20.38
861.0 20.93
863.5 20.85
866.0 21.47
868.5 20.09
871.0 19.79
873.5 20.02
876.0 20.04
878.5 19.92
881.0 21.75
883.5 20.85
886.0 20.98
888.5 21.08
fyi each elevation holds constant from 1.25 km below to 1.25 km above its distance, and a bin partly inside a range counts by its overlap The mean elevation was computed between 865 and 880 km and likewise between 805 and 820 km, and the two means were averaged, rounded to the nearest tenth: 21.8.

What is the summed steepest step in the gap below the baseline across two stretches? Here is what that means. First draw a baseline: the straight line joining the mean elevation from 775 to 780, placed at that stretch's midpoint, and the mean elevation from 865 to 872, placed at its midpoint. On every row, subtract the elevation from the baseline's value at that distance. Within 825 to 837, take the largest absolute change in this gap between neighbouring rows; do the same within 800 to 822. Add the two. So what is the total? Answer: 2.6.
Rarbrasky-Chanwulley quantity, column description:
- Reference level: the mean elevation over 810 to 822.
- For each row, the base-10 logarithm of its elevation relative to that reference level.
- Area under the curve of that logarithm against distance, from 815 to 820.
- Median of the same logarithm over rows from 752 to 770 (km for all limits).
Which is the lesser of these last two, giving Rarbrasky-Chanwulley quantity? 0.0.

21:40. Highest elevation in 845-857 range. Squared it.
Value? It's 542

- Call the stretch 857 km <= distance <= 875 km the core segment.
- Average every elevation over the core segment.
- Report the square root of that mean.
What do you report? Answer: 4.53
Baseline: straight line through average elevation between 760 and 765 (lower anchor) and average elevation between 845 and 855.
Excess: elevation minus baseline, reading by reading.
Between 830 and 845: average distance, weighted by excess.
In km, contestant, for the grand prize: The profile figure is 839.0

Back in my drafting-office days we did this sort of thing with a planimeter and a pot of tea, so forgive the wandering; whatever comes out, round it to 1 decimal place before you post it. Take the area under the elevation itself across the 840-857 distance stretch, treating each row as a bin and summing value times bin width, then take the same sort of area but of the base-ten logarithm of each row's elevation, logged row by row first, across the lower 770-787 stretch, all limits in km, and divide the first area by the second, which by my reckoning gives 16.5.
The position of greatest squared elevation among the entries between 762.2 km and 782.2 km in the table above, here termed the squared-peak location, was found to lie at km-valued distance 776.0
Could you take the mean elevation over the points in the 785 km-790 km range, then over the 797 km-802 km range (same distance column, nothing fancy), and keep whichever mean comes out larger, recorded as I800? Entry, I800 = 24.2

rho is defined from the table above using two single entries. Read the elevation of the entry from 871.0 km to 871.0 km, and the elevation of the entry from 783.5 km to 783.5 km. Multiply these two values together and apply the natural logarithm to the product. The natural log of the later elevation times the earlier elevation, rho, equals 6.15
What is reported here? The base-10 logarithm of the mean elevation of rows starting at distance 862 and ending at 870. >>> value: 1.32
